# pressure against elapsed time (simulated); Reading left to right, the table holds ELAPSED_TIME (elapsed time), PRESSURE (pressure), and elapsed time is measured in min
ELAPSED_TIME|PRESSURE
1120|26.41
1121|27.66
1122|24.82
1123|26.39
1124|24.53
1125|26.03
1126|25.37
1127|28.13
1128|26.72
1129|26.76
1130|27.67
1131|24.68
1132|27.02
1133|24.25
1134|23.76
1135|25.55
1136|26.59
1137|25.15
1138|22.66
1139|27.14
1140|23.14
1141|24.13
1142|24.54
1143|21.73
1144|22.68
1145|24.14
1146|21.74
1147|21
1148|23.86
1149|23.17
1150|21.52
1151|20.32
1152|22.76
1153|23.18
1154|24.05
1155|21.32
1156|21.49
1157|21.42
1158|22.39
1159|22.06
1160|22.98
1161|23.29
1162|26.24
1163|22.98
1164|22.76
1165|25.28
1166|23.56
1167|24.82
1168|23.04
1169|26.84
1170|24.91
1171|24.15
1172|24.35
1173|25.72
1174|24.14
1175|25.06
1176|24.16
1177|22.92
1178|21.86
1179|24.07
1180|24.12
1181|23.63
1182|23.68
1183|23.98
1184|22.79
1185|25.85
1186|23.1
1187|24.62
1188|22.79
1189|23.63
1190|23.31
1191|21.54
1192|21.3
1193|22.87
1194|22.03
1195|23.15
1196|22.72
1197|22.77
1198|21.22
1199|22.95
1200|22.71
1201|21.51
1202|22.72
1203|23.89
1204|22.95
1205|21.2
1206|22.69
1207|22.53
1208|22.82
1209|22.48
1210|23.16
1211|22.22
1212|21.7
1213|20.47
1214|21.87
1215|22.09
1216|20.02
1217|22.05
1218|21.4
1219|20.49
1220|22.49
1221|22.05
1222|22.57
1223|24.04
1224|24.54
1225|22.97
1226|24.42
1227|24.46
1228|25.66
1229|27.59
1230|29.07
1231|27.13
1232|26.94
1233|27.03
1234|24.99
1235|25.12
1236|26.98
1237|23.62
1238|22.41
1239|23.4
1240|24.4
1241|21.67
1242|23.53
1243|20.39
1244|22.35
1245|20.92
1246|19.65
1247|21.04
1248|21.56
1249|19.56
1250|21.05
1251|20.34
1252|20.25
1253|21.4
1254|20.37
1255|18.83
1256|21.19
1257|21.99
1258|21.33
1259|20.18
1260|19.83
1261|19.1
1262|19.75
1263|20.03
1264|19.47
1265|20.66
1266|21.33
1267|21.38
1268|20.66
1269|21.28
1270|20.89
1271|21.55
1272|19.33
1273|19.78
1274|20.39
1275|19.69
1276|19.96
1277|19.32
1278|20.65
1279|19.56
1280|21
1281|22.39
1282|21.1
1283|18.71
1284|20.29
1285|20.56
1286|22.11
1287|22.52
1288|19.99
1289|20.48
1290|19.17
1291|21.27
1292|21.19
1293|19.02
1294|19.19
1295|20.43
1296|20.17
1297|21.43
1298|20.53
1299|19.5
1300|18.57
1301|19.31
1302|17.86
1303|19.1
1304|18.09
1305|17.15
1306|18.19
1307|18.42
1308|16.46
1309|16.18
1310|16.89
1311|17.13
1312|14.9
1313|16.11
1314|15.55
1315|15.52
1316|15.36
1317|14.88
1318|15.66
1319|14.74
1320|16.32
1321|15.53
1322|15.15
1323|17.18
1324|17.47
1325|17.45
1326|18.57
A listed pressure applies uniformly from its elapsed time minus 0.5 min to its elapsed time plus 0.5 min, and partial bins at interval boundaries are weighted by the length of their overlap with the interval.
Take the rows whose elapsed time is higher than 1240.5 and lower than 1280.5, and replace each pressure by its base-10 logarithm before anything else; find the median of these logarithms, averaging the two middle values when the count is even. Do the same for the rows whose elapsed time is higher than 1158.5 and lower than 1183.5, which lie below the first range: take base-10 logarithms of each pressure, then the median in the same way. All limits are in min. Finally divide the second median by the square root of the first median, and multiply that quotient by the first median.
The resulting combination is 1.58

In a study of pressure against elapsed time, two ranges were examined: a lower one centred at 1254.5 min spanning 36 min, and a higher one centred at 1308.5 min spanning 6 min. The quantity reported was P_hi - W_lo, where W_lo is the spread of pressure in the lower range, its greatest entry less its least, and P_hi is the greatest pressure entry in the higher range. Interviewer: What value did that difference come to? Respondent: 13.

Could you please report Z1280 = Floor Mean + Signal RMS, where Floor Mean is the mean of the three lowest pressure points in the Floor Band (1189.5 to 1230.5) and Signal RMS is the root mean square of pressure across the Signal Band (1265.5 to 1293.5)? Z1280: 40.9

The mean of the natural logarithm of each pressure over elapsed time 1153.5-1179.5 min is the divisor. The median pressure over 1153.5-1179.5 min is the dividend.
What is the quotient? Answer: 7.53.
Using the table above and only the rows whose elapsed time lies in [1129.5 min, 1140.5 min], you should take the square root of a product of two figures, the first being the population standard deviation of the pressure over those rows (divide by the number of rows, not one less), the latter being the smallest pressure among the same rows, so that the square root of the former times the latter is 6.1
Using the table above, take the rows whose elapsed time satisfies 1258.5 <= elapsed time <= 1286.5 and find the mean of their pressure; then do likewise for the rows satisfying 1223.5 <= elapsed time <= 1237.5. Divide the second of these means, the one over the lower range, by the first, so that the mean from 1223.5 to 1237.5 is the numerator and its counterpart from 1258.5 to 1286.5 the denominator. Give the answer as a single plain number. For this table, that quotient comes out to 1.26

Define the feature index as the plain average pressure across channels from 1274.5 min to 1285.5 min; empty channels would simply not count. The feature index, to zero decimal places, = 20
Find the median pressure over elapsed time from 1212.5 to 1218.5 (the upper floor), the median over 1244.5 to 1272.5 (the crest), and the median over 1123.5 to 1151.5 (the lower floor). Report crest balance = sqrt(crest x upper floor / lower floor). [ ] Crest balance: 4.3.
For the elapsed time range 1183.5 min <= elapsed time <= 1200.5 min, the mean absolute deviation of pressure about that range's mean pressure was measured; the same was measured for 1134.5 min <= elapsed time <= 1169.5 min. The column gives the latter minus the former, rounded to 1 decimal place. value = 0.6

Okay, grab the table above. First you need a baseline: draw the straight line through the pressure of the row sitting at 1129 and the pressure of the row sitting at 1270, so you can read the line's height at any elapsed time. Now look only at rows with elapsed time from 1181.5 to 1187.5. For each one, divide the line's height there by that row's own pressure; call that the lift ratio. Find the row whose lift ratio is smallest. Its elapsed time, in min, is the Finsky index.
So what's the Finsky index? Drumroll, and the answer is 1185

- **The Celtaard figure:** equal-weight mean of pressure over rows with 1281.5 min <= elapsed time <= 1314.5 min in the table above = 19.0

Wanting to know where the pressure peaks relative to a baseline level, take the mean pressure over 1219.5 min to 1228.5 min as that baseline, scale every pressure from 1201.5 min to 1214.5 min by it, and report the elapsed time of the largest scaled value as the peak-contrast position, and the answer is 1203 min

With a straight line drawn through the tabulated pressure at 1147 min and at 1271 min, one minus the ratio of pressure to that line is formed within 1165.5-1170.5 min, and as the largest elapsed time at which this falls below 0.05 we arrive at 1170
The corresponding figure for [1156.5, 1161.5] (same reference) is 1161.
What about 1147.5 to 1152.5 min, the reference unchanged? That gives 1152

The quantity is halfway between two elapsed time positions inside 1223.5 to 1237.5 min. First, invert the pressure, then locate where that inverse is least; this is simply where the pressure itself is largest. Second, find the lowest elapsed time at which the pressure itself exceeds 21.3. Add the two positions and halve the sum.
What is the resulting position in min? 1227.0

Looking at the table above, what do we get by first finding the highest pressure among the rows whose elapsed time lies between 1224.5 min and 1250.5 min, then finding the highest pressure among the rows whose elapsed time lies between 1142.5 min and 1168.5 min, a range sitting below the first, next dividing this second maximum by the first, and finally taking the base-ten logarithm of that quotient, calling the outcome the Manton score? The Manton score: -0.044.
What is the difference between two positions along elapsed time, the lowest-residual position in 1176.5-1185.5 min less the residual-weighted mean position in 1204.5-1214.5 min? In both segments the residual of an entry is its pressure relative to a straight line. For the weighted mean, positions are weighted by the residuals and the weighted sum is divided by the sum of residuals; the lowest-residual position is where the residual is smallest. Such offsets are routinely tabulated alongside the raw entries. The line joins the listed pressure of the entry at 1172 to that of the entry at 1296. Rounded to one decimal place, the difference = -32.0 min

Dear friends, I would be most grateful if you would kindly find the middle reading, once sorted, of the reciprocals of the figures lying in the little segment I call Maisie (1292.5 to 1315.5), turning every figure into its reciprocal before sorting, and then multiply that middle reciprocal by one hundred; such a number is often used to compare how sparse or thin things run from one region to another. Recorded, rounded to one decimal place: 5.5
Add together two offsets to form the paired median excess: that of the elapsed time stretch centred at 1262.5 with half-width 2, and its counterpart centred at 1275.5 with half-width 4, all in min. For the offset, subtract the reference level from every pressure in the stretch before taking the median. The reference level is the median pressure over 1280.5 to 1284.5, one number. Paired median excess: -2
